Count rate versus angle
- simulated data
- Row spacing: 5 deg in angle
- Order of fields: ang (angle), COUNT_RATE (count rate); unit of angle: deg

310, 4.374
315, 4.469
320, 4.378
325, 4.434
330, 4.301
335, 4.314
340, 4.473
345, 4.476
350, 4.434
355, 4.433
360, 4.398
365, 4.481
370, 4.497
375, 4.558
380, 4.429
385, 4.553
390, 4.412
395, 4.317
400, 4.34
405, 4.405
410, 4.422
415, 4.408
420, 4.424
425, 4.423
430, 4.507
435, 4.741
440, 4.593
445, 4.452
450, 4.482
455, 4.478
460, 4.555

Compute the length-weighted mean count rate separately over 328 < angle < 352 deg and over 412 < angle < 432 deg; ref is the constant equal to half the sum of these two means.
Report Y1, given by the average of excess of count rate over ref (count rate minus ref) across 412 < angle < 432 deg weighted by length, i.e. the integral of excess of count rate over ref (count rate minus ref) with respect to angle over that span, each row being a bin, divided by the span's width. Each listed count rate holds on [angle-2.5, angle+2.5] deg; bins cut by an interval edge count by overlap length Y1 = 0.019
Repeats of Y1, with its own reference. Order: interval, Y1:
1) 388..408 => -0.051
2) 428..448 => 0.153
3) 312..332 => -0.022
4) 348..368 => 0.018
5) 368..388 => 0.087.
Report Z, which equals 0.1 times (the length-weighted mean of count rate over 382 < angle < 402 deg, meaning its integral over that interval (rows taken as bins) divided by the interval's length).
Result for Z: 0.441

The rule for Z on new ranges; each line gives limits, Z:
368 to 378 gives 0.452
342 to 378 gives 0.447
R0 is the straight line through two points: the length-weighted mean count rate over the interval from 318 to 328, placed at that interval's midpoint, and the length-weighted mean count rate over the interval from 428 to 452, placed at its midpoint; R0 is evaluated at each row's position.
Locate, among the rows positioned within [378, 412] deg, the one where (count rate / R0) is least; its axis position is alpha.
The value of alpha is 395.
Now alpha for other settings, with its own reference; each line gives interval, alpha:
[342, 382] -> 360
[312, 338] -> 330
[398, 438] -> 400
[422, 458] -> 425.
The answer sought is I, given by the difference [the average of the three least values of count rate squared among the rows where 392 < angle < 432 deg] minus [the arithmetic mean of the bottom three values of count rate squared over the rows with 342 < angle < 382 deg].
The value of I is -0.58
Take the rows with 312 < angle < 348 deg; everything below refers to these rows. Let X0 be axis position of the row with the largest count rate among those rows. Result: 345 deg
